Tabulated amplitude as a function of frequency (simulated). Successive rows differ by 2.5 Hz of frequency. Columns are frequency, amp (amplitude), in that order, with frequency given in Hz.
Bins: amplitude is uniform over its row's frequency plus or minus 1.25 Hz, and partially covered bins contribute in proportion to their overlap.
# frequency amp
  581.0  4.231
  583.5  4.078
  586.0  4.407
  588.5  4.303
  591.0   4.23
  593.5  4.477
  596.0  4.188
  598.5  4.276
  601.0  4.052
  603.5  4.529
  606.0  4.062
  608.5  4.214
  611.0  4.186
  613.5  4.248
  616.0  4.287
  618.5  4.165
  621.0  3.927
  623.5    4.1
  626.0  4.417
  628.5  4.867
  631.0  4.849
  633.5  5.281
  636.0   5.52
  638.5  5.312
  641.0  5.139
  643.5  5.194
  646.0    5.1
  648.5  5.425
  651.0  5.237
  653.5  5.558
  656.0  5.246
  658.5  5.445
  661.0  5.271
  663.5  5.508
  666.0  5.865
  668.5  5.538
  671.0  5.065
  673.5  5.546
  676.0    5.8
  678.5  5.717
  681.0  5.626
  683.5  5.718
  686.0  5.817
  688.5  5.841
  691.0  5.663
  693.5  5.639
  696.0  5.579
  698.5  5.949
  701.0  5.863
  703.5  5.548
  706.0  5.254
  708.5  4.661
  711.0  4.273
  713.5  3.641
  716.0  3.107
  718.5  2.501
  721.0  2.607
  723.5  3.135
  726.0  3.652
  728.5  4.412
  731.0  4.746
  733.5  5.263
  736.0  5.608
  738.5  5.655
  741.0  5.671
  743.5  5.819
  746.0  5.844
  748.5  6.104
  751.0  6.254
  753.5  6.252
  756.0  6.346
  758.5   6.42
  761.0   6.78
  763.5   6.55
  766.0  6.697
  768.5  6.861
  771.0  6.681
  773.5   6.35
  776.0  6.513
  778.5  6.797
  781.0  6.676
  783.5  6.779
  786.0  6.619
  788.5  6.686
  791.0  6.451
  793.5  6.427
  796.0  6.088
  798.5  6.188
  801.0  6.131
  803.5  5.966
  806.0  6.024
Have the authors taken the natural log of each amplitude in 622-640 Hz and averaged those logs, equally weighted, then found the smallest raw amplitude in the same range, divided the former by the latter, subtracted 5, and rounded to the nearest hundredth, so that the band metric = -4.61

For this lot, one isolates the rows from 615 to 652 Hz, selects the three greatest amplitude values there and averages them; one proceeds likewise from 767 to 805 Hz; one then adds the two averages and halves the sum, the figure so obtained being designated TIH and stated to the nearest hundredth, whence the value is 6.12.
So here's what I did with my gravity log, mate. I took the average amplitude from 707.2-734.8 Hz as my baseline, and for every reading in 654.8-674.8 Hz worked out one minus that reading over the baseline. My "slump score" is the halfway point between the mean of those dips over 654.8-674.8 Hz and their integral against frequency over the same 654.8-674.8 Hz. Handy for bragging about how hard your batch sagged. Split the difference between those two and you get -4.4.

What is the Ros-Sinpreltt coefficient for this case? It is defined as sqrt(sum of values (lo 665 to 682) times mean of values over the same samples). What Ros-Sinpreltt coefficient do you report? 15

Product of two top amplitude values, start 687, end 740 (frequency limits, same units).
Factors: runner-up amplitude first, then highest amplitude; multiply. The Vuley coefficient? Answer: 35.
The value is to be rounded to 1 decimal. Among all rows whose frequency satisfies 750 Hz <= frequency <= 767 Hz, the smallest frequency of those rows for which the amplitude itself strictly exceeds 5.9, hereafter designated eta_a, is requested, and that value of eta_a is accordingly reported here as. 751.0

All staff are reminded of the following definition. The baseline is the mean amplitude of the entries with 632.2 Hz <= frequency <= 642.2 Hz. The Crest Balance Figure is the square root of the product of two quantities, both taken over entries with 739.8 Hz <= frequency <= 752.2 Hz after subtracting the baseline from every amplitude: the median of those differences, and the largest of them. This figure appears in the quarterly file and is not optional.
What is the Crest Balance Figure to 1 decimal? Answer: 0.7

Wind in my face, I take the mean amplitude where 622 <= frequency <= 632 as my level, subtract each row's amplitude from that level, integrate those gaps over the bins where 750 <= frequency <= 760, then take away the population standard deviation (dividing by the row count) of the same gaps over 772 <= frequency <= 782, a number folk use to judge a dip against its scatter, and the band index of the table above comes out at -18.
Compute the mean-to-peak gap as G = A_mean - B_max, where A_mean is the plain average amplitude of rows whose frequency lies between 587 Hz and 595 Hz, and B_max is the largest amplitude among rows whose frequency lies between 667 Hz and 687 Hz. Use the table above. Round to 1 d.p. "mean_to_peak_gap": -1.5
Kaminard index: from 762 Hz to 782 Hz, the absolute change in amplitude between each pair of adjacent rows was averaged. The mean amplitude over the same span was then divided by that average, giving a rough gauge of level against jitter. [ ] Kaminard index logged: 33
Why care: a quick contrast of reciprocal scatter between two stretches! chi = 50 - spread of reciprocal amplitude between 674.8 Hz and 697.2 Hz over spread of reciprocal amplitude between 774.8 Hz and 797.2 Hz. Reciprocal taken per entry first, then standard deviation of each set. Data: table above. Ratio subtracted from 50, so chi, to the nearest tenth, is 49.5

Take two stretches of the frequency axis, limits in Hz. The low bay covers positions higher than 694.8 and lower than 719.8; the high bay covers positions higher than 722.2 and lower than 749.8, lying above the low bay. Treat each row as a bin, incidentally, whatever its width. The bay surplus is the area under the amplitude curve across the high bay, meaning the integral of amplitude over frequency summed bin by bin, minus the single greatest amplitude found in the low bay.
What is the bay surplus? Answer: 134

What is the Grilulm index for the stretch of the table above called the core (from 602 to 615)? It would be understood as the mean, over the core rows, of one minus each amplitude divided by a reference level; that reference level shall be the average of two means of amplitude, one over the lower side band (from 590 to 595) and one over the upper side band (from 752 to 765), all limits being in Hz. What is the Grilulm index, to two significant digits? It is 0.22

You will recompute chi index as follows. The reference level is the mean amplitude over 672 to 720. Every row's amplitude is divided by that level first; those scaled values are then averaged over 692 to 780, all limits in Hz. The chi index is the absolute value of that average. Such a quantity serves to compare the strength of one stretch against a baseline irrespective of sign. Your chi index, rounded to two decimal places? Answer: 1.05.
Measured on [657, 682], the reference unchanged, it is 1.08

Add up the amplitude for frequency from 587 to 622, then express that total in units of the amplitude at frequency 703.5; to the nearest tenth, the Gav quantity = 10.7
